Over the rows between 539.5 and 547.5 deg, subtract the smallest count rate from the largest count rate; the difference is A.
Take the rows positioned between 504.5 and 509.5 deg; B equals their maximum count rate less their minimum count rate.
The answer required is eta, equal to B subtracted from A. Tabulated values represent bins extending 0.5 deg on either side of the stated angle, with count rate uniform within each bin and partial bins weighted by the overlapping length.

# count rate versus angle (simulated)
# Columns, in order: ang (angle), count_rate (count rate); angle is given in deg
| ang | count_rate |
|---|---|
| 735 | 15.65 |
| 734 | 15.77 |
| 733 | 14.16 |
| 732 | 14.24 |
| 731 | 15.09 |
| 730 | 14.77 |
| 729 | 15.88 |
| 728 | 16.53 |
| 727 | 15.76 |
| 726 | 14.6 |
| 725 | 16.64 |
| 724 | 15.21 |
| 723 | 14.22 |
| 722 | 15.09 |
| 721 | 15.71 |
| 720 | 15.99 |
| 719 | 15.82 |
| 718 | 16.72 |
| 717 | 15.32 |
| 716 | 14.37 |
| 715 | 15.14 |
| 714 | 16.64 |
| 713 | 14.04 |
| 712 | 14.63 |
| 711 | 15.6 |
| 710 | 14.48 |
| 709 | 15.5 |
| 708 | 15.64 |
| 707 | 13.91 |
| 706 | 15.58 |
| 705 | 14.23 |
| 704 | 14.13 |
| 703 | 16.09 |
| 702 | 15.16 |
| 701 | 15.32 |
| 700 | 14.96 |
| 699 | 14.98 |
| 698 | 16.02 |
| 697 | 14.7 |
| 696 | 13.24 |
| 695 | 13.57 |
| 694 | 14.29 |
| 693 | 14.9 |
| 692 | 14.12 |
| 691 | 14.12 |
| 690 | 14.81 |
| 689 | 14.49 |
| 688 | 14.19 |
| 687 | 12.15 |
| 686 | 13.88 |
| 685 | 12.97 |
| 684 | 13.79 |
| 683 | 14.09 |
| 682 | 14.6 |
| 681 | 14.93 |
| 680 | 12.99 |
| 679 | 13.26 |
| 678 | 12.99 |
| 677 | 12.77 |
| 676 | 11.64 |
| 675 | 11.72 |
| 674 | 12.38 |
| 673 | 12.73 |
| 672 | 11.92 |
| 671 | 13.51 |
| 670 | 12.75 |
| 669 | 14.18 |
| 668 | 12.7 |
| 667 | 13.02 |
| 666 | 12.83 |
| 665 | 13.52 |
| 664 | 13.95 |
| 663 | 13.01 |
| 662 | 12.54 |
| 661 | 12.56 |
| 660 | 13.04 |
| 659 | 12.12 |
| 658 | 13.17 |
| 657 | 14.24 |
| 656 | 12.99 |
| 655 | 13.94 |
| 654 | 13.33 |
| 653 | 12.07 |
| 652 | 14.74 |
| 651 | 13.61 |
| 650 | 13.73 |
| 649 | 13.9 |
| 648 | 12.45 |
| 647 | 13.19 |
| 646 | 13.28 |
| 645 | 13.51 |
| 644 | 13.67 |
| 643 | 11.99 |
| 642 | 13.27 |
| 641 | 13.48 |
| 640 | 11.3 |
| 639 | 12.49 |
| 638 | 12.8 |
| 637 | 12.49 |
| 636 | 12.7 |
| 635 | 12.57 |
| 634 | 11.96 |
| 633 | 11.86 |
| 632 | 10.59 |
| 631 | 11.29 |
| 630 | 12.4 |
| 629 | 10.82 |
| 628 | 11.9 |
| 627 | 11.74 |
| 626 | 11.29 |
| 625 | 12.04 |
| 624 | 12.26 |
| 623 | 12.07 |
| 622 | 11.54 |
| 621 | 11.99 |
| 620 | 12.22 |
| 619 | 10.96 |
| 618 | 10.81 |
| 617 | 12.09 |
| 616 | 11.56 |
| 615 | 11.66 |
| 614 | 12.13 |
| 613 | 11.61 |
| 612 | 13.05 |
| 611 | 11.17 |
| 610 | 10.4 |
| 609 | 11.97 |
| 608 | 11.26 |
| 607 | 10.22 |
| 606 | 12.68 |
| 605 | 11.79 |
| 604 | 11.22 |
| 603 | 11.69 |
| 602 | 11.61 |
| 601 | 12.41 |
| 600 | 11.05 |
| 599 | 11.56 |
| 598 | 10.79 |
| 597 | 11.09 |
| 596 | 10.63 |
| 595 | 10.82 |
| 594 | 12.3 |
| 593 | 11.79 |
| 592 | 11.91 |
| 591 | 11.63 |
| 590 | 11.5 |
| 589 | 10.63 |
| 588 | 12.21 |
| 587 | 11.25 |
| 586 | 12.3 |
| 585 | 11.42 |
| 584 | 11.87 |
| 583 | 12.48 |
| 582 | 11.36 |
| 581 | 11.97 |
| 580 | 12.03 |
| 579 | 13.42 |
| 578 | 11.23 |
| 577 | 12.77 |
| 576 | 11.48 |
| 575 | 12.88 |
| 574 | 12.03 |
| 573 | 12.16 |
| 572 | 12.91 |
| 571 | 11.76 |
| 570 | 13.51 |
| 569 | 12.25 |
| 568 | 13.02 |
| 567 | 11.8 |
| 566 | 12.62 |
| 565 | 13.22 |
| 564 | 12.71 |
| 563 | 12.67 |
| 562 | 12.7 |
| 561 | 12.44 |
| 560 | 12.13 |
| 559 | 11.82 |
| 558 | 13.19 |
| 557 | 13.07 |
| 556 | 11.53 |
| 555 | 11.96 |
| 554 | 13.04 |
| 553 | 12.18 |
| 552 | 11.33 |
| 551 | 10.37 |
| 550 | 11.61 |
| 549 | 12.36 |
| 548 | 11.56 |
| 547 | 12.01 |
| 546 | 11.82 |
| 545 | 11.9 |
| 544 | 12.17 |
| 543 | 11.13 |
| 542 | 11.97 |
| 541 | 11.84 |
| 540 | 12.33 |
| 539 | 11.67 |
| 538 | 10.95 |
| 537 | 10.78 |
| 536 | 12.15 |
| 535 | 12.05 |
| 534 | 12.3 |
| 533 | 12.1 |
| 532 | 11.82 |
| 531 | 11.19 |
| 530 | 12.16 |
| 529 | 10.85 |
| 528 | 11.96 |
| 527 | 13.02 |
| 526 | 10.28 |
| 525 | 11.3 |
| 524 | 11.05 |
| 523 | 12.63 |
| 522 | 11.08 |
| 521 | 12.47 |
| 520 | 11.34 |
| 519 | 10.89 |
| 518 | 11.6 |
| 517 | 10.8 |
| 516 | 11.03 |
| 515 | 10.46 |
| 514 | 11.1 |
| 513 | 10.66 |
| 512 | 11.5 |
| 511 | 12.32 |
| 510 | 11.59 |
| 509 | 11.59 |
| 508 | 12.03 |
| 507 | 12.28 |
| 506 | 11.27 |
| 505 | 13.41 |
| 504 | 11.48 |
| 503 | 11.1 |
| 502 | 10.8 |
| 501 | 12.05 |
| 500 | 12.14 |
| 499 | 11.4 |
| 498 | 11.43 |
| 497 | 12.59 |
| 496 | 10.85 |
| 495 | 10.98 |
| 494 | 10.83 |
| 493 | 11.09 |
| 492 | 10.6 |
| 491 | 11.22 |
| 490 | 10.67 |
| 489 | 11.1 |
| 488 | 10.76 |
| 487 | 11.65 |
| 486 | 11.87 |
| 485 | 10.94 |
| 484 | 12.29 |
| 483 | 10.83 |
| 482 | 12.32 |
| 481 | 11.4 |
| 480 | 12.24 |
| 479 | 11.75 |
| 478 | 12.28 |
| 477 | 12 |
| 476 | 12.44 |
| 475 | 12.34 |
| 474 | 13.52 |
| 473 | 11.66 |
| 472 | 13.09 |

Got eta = -0.9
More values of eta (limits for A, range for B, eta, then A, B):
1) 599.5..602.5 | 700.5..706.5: -0.6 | 1.4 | 2.0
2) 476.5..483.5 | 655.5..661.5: -0.6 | 1.5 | 2.1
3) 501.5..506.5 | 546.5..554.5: -0.1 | 2.6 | 2.7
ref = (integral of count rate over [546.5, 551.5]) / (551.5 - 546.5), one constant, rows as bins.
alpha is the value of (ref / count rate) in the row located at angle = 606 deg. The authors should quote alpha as 0.91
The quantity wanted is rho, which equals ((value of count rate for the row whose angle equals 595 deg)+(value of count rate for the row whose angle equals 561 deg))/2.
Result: 11.6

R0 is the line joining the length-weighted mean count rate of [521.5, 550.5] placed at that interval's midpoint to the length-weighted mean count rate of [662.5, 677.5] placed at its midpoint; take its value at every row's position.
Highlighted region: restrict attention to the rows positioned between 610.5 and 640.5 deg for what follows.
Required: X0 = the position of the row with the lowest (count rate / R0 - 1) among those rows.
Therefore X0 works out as 632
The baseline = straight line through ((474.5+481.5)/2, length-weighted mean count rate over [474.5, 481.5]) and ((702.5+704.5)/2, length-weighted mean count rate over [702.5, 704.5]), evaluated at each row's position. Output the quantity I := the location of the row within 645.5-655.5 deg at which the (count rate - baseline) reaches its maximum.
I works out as 652 deg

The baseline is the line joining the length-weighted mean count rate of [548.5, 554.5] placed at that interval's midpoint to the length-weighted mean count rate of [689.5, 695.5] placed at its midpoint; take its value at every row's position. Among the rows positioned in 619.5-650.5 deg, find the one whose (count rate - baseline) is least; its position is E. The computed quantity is 632 deg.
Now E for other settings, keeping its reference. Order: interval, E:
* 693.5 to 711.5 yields 696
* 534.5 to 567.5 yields 551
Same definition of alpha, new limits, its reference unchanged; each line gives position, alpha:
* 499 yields 1.02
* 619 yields 1.06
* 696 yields 0.87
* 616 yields 1.00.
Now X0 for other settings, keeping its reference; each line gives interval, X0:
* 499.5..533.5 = 526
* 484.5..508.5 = 492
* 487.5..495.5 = 492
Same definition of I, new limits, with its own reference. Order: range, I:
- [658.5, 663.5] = 660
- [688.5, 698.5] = 698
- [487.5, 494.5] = 491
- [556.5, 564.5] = 558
